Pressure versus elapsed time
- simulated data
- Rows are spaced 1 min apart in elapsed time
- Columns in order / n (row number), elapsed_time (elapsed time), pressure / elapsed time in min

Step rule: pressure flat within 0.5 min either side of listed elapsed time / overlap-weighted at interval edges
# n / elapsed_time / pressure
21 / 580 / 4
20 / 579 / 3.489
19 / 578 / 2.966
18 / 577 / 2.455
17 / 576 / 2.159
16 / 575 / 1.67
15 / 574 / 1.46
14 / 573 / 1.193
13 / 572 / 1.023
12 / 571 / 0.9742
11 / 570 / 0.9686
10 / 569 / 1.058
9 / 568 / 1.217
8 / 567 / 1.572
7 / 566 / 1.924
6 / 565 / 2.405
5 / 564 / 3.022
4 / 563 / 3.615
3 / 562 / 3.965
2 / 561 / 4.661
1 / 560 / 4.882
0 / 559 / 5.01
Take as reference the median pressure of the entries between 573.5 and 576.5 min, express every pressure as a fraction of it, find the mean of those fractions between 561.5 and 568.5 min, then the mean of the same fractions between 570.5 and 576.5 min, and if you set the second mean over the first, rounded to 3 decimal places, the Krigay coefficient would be 0.558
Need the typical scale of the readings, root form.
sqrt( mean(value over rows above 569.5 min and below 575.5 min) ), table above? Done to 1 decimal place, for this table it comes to 1.1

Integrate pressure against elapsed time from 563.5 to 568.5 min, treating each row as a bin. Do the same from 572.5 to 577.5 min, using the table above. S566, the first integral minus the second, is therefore 1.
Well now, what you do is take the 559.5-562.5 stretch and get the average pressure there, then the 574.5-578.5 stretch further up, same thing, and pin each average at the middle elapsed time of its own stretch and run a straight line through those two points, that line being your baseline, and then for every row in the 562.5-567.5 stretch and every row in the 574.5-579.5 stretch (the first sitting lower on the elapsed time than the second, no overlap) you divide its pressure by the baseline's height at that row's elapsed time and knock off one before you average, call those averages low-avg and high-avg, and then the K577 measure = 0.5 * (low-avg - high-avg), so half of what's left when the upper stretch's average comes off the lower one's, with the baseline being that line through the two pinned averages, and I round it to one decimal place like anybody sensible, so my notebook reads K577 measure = -0.3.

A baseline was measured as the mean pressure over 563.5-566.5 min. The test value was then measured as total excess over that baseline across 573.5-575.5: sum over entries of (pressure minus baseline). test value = -1.8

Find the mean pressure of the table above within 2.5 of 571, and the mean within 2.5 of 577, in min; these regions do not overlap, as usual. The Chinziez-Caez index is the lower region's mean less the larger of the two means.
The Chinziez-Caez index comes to -1.50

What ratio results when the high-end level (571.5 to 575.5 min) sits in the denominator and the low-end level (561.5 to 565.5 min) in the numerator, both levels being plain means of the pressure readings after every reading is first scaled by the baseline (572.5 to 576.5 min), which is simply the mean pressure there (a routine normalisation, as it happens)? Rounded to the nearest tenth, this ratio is 2.4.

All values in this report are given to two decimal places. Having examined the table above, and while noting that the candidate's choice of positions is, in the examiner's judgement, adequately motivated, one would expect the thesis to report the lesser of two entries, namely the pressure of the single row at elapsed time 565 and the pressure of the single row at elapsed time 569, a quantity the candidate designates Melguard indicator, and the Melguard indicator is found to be 1.06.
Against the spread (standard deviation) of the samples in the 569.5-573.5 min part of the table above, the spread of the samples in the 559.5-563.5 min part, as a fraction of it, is 5.6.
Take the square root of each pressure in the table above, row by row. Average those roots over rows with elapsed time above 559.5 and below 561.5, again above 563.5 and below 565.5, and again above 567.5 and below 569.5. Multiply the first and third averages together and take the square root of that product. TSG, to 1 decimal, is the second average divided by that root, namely 1.1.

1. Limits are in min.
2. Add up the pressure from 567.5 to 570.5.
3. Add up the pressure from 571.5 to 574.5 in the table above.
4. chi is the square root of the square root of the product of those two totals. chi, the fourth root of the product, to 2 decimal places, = 1.86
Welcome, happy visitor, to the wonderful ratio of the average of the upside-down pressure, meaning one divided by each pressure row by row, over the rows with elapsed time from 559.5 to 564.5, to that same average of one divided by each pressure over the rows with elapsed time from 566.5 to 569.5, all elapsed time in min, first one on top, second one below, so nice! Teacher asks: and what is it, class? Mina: 0.32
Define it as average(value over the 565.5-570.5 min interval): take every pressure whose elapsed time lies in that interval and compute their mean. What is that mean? 1.3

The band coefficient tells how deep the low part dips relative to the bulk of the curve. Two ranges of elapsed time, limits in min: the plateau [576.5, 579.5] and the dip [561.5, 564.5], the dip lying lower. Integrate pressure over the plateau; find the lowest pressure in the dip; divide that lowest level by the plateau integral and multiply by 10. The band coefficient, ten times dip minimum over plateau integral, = 3.4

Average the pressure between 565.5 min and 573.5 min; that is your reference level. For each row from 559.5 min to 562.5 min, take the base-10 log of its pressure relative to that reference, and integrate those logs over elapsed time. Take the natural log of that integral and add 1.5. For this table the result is 2.02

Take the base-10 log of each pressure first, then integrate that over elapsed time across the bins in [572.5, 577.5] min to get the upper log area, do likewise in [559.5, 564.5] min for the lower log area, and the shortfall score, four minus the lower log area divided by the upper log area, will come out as 1.5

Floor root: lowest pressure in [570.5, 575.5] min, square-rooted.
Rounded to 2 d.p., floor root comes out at 0.99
